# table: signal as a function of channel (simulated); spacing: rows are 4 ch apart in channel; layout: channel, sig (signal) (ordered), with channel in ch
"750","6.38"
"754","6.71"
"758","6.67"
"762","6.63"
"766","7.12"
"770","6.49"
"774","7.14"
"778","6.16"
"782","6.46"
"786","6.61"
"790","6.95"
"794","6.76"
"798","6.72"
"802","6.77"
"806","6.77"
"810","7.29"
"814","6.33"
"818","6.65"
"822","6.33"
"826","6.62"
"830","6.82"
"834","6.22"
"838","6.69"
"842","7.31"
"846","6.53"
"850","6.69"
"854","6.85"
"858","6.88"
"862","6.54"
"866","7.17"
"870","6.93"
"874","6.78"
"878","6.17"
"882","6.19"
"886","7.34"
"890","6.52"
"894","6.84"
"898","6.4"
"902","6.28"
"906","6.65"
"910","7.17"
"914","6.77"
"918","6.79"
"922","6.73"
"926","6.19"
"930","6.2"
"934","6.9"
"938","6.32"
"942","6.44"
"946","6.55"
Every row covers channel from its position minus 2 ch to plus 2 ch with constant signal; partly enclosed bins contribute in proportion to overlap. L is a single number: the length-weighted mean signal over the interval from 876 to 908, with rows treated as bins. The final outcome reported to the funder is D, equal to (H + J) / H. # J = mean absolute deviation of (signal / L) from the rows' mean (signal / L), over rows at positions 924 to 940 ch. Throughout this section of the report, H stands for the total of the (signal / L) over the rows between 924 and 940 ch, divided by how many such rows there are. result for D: 1.04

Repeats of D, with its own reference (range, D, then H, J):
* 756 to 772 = 1.03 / 1.03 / 0.030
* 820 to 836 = 1.03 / 0.99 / 0.034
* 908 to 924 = 1.02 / 1.05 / 0.023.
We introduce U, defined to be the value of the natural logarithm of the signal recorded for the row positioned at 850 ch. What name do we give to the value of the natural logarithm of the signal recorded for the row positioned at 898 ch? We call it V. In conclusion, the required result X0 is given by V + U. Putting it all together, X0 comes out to 3.76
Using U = 1.90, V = 1.86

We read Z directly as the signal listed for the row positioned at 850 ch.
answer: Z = 6.69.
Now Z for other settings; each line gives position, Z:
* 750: 6.38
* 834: 6.22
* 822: 6.33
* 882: 6.19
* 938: 6.32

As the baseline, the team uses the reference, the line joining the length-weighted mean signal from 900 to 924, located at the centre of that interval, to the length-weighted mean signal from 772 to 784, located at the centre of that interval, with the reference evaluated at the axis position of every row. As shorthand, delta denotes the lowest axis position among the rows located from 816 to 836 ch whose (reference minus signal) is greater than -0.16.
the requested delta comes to 818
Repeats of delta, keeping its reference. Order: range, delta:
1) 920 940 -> 922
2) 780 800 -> 782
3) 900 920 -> 902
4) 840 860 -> 846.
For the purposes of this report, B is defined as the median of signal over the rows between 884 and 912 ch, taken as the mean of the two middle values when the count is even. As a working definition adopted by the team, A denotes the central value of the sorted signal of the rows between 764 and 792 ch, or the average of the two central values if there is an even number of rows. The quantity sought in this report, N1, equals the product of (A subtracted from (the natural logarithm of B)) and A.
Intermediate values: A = 6.61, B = 6.65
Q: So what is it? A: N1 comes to -31.2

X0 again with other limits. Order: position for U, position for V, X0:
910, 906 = 3.86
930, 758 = 3.72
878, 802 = 3.73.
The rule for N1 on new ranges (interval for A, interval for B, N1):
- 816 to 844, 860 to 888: -31.5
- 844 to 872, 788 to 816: -33.8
